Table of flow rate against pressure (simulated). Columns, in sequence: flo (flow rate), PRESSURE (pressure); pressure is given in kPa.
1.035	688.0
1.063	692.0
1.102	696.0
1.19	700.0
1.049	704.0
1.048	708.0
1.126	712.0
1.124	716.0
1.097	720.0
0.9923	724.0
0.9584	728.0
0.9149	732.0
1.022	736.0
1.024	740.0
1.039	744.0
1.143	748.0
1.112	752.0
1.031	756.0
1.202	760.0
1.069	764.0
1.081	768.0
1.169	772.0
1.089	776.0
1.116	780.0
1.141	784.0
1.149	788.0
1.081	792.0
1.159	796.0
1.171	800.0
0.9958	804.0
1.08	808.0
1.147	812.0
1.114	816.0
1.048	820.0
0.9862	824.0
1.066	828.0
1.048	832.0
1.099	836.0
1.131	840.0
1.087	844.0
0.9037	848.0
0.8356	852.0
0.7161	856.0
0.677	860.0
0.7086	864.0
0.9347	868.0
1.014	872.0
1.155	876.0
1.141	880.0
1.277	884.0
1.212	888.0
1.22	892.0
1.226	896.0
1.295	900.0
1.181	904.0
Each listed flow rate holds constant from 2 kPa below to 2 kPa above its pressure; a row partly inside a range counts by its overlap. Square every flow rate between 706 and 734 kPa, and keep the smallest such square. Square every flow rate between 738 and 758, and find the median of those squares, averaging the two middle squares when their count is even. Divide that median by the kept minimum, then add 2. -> 3.29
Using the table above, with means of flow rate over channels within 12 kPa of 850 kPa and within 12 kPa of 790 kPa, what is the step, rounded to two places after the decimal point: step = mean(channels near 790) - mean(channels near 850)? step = 0.24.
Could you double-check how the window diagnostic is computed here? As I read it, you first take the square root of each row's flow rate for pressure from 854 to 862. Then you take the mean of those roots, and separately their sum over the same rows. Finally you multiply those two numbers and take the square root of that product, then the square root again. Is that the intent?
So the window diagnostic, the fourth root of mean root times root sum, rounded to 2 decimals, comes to 1.09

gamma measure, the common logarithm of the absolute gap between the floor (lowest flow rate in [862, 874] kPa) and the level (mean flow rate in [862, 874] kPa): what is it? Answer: -0.75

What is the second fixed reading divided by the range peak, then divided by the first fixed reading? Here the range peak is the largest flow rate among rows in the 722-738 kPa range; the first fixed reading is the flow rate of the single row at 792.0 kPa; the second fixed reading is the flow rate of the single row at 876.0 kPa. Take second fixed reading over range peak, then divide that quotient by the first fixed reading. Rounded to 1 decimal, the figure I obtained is 1.0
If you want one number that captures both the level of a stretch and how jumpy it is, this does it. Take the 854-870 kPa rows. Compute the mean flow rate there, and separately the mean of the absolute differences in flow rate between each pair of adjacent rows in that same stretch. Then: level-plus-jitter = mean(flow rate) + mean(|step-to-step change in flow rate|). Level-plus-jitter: 0.86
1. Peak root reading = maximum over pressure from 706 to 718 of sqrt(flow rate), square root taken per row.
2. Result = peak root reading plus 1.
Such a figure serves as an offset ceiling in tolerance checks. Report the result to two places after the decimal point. 2.06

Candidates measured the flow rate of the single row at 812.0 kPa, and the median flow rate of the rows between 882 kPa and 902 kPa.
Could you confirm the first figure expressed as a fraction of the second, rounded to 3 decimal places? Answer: 0.936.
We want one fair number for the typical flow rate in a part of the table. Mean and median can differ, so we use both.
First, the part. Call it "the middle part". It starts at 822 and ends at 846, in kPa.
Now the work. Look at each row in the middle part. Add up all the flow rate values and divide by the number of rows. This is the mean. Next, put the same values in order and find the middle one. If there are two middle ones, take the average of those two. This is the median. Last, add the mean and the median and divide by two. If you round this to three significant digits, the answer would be 1.07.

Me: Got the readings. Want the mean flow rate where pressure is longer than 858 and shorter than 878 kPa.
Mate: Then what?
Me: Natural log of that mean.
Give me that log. -0.11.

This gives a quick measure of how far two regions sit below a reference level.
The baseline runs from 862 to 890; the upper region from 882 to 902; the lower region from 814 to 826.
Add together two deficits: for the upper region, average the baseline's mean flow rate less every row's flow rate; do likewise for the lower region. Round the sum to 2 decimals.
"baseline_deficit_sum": -0.17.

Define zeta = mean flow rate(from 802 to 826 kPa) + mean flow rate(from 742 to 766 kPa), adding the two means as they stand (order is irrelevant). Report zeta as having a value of 2.16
